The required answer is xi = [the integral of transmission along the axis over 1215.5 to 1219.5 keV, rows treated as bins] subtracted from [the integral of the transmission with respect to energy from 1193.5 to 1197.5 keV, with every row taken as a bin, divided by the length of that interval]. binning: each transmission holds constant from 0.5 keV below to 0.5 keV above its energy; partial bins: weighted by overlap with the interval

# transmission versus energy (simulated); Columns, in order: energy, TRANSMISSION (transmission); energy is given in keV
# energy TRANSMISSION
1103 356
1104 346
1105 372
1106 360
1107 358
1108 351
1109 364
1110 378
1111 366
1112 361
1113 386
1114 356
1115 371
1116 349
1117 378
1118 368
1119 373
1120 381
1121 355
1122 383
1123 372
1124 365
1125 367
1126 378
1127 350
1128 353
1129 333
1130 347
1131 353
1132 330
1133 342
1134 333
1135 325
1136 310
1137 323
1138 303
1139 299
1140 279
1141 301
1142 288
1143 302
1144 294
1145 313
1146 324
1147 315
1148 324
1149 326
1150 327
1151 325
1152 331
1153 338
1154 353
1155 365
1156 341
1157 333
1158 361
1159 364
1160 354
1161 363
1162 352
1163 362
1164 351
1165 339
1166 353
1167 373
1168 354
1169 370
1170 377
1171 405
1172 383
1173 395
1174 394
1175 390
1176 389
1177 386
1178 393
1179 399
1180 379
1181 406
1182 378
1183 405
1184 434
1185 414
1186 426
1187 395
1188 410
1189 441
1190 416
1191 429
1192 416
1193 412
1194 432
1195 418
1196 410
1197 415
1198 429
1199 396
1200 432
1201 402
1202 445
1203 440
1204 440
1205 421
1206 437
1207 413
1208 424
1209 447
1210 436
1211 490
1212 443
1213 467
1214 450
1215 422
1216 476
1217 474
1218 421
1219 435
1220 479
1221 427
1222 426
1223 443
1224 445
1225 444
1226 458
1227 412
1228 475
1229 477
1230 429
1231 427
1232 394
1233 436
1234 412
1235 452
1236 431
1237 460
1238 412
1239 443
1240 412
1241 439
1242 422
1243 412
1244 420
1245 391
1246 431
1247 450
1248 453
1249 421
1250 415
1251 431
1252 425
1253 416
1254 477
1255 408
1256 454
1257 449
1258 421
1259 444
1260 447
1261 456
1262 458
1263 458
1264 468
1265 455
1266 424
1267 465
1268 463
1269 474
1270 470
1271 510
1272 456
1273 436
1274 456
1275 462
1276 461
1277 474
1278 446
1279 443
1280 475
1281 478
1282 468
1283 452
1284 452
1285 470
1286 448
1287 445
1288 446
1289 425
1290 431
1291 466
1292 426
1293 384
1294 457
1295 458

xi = -1387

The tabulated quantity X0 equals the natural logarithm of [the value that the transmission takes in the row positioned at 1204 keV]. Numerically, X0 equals 6.09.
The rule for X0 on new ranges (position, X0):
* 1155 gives 5.90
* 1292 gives 6.05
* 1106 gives 5.89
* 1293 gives 5.95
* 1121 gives 5.87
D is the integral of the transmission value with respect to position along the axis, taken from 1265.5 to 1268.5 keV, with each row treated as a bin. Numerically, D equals 1352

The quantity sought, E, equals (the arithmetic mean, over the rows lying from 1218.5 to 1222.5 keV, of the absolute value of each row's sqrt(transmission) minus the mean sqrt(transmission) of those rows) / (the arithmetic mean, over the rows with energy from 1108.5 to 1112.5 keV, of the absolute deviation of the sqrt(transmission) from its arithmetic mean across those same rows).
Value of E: 3.1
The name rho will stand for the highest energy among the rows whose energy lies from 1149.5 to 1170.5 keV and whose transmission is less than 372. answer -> 1169 keV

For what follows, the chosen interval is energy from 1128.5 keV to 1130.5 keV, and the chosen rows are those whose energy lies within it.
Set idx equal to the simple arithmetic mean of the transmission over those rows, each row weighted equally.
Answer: 340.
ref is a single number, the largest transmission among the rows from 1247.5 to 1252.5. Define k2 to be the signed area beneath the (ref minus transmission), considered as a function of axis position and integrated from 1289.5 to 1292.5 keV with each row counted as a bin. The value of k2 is 36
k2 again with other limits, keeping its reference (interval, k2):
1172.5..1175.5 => 180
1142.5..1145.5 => 450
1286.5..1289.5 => 43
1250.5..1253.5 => 87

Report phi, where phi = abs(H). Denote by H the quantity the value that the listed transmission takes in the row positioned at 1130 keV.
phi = 347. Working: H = 347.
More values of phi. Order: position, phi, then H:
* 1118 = 368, 368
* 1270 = 470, 470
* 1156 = 341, 341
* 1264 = 468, 468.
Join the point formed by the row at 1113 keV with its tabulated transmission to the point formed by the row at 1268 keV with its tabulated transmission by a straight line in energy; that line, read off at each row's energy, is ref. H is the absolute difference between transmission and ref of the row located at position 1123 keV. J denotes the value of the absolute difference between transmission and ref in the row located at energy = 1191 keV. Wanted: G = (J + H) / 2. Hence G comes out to 12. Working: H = 19.0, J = 4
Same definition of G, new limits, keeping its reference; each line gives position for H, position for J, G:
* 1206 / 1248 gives 2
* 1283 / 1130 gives 33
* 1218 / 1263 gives 10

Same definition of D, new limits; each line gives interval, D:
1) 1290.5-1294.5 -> 1733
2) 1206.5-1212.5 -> 2653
